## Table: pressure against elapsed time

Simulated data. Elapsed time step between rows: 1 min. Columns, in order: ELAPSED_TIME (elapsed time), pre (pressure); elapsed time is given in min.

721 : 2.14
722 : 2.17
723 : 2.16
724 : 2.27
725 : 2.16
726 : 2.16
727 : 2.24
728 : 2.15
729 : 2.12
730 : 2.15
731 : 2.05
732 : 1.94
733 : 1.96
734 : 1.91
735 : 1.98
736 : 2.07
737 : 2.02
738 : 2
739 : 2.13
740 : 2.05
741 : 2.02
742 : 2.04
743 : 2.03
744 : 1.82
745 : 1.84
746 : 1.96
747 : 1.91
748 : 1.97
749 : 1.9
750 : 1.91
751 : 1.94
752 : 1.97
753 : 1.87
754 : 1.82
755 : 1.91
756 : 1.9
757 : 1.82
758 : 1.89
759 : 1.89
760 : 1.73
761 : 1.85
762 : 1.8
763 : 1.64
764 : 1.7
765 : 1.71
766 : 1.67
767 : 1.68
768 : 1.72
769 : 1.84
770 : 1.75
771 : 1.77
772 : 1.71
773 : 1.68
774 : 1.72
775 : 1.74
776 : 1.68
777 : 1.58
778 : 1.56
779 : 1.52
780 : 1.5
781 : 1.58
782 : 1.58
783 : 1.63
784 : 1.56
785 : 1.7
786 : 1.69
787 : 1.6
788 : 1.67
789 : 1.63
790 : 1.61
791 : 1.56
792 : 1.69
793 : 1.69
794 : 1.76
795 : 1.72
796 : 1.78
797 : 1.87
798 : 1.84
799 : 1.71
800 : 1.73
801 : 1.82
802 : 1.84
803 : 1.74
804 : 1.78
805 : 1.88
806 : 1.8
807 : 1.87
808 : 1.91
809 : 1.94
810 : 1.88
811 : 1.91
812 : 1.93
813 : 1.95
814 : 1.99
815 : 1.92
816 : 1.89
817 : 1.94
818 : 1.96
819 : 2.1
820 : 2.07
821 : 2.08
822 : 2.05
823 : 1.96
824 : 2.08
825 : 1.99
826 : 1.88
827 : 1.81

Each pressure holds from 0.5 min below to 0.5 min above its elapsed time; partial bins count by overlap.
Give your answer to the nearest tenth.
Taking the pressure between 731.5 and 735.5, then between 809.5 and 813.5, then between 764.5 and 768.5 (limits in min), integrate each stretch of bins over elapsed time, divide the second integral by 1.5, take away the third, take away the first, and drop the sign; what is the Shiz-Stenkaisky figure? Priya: 9.5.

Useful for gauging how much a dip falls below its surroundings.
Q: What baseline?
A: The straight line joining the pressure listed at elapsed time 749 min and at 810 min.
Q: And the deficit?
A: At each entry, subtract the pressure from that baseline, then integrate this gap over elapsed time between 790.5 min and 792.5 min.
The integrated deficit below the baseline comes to 0.5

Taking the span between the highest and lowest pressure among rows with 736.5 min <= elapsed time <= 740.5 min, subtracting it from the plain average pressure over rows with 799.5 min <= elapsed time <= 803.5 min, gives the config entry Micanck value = 1.65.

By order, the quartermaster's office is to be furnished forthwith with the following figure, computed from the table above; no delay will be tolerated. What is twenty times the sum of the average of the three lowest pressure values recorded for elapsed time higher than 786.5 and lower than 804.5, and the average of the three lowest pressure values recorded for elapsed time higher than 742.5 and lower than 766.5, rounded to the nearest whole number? 65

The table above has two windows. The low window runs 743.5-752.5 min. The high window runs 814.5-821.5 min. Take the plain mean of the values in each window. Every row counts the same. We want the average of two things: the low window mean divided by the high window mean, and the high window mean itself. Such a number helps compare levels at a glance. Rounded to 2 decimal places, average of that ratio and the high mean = 1.48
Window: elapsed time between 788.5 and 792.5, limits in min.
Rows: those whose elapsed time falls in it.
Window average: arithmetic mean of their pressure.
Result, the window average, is 1.62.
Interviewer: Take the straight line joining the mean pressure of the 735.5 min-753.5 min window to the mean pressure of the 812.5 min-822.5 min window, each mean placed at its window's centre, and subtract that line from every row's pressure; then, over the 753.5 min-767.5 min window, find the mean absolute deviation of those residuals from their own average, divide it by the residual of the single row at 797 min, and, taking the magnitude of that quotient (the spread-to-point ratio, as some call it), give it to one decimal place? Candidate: 0.7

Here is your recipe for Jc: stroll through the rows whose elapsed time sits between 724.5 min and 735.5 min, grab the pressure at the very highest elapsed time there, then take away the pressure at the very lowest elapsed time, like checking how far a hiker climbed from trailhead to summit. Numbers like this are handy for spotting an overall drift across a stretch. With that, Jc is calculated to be -0.18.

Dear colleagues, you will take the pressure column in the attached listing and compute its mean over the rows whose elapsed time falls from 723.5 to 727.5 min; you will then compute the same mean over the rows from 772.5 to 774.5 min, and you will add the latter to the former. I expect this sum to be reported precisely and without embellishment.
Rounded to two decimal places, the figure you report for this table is 3.91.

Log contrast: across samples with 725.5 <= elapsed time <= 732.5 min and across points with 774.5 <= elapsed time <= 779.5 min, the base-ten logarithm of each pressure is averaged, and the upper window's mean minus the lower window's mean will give -0.12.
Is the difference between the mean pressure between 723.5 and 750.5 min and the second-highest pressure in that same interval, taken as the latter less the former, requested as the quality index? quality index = 0.21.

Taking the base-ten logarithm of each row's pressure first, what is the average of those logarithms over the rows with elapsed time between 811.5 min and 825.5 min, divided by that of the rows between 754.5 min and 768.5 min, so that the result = 1.2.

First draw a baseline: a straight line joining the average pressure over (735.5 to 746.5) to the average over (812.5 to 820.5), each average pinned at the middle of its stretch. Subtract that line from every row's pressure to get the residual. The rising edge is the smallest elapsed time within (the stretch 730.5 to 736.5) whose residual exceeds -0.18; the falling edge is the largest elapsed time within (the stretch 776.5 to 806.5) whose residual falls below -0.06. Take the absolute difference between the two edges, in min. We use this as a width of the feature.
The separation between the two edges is 75 min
